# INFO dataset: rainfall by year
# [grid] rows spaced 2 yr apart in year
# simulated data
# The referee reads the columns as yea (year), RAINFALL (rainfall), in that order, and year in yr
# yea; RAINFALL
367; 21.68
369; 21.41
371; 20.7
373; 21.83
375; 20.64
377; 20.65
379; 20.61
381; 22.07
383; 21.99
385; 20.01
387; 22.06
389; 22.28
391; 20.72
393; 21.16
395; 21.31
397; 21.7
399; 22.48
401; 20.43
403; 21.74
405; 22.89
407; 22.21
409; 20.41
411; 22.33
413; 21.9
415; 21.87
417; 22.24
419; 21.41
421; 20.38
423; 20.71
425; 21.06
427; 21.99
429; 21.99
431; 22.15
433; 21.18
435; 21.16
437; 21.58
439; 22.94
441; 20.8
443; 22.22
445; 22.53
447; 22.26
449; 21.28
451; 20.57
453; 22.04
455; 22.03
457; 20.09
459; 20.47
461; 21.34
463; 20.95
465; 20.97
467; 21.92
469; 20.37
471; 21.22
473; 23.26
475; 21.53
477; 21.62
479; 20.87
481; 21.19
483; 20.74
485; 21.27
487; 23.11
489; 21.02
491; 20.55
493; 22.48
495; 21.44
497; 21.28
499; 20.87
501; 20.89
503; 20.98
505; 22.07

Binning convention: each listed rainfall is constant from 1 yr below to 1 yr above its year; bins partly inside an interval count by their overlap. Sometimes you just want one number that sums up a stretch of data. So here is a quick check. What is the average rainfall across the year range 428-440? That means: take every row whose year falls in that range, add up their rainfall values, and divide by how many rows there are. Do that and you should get 21.8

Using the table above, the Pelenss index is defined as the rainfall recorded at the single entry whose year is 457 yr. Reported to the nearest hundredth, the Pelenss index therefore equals 20.09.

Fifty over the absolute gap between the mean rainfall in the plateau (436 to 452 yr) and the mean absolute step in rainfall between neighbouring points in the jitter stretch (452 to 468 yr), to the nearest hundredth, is 2.37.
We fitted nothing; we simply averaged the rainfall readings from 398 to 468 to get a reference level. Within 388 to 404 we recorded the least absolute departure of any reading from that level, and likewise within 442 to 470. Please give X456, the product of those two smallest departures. 0.031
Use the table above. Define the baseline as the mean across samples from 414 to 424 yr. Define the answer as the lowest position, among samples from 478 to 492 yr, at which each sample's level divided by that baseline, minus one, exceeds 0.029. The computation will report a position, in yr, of 487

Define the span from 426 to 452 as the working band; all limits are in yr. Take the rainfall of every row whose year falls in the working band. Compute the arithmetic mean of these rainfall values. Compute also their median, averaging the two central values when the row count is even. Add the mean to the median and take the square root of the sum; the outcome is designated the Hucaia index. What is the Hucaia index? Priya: 6.61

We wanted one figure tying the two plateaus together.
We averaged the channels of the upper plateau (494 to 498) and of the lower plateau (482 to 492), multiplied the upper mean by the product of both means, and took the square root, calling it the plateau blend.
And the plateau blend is 99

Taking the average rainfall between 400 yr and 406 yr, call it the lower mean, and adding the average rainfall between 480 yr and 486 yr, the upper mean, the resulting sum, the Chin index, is 42.8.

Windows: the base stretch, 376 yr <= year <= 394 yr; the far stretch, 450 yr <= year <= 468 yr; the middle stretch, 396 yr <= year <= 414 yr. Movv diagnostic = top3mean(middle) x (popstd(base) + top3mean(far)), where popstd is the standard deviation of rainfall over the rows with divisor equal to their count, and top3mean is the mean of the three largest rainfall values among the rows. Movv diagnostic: 514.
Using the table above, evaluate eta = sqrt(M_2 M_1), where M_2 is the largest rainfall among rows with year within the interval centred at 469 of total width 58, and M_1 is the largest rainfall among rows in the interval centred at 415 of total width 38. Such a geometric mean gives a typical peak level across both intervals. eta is 23.1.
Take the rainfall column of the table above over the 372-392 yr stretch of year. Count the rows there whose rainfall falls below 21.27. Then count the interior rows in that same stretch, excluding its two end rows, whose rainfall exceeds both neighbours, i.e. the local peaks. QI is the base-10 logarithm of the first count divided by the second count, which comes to 0.22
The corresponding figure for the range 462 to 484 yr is 0.24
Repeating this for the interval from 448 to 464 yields 0.30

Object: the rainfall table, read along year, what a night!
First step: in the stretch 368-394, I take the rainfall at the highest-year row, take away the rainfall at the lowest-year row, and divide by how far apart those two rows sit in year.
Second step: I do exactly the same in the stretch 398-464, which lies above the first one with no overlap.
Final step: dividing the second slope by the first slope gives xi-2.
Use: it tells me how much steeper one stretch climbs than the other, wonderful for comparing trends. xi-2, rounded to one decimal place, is 2.3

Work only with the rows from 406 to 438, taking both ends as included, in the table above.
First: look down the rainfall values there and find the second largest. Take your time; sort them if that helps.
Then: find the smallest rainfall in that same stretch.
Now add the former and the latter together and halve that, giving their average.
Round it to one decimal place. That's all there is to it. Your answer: 21.3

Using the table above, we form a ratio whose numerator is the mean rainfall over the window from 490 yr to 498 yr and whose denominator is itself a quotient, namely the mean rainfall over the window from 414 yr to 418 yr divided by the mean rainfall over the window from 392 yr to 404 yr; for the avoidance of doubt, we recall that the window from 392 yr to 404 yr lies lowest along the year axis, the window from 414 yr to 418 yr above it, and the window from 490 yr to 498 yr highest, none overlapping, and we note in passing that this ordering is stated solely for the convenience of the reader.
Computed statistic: 20.9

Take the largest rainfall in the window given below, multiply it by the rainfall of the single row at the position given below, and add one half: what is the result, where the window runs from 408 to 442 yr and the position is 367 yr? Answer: 498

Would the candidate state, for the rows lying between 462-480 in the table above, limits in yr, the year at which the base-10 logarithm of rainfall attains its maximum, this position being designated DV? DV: 473 yr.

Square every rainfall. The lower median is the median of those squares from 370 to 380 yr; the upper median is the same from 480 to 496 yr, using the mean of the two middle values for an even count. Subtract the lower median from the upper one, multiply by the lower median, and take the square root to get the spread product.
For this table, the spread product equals 102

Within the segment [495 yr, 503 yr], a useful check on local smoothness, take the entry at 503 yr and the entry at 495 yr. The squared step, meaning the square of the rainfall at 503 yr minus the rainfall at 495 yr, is 0.21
